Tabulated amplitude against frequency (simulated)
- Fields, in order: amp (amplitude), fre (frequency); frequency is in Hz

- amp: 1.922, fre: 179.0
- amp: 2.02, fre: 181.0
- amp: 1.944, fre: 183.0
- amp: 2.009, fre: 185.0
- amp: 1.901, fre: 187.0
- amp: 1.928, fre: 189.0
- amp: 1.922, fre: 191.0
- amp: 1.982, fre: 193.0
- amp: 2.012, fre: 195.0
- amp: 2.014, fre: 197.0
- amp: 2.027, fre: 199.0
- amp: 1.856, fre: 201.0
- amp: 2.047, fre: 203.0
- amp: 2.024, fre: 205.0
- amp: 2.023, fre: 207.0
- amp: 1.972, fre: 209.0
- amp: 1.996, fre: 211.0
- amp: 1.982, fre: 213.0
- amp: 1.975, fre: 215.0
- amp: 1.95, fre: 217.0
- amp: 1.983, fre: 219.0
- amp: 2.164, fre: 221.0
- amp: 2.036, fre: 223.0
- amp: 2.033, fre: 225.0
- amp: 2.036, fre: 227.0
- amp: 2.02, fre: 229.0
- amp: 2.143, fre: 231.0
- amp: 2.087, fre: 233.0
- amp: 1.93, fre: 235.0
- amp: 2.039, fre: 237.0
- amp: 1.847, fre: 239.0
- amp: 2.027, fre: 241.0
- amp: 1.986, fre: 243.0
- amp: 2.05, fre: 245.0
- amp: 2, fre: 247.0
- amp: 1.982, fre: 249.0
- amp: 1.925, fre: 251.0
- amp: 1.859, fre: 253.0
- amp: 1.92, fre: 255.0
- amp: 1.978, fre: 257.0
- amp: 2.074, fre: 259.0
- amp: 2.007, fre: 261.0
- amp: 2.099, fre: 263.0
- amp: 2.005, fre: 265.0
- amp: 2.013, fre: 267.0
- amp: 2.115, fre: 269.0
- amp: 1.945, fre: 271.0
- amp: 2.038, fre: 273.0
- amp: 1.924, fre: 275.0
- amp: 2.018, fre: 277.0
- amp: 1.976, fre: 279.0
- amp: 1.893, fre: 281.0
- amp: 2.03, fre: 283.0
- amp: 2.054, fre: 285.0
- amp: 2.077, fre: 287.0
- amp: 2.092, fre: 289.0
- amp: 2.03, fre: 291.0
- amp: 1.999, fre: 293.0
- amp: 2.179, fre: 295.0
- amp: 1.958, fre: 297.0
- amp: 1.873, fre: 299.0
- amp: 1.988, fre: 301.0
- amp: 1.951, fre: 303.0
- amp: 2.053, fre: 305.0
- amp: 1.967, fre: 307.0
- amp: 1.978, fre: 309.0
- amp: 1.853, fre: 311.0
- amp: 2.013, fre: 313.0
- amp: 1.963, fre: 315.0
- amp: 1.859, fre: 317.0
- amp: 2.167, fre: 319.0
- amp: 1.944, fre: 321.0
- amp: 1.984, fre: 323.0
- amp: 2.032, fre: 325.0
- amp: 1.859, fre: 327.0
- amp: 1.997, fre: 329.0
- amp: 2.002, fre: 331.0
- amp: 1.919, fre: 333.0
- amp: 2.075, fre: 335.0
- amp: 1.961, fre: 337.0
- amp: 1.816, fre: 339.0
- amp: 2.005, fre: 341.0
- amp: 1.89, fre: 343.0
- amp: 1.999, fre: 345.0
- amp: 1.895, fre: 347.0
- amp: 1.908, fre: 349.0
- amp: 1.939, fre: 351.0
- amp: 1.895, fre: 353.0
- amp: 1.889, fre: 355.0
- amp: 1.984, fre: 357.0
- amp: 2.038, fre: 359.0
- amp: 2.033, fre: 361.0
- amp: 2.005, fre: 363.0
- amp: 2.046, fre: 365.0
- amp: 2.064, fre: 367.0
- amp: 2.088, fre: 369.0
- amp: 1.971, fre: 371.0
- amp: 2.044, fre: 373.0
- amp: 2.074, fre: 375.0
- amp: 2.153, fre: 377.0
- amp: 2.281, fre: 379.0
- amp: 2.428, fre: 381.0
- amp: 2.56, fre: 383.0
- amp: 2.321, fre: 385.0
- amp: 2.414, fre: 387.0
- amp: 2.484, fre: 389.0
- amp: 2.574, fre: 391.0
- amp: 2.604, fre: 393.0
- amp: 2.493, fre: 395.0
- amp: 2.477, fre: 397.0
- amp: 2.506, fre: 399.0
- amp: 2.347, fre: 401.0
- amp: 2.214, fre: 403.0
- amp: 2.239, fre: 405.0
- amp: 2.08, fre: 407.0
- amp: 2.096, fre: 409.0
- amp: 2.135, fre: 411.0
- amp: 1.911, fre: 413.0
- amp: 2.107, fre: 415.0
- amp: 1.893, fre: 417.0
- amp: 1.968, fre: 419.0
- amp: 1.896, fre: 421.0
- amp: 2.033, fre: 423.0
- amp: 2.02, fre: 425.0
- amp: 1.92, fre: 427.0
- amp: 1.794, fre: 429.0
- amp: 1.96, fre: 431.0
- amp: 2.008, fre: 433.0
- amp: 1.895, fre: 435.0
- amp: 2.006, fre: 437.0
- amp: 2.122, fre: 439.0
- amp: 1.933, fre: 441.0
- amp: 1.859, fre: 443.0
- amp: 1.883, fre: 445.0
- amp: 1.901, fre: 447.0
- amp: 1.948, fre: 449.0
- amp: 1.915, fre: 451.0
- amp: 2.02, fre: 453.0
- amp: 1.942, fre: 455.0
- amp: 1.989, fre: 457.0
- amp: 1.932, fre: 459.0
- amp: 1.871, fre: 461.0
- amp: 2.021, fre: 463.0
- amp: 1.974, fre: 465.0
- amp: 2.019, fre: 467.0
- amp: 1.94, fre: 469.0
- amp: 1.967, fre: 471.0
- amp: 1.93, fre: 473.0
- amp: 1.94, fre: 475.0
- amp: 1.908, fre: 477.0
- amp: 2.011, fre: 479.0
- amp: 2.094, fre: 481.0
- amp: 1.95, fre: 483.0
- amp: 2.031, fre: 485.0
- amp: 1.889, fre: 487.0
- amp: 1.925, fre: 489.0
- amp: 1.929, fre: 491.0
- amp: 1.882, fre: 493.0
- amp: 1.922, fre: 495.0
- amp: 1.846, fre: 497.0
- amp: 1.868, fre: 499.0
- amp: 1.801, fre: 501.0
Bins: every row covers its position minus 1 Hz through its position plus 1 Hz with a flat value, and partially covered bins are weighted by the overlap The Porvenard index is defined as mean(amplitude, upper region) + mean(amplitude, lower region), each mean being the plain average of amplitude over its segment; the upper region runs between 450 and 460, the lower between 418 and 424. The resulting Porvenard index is 3.93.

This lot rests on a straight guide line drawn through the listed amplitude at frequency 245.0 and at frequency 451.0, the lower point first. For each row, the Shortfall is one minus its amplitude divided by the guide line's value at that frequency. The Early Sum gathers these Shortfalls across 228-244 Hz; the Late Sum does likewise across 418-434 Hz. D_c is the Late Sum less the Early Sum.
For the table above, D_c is -0.26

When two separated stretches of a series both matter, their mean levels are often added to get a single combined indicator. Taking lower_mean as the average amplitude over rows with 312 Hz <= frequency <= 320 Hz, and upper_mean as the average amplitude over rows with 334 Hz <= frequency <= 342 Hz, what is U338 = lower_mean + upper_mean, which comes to 3.96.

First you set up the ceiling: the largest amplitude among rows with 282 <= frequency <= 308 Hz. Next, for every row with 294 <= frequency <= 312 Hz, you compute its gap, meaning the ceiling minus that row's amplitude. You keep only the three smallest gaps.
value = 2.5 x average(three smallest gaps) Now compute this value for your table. 0.26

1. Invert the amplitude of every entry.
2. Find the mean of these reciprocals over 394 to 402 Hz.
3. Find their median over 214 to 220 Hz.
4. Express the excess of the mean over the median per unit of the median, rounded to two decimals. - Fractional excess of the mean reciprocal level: -0.20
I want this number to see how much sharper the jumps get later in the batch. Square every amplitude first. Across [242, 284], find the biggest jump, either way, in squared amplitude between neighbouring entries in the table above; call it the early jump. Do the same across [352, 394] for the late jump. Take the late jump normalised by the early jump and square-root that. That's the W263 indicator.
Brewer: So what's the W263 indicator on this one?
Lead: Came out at 1.30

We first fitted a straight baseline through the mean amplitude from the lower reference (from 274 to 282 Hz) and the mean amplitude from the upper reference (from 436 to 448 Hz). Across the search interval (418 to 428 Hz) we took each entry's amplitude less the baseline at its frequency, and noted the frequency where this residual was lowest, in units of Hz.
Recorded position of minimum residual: 421.0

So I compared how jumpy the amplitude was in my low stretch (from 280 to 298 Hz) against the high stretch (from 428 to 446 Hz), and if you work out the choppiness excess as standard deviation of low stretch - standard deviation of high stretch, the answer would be -0.015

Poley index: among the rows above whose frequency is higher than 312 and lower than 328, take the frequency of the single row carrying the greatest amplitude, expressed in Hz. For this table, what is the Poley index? 319.0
